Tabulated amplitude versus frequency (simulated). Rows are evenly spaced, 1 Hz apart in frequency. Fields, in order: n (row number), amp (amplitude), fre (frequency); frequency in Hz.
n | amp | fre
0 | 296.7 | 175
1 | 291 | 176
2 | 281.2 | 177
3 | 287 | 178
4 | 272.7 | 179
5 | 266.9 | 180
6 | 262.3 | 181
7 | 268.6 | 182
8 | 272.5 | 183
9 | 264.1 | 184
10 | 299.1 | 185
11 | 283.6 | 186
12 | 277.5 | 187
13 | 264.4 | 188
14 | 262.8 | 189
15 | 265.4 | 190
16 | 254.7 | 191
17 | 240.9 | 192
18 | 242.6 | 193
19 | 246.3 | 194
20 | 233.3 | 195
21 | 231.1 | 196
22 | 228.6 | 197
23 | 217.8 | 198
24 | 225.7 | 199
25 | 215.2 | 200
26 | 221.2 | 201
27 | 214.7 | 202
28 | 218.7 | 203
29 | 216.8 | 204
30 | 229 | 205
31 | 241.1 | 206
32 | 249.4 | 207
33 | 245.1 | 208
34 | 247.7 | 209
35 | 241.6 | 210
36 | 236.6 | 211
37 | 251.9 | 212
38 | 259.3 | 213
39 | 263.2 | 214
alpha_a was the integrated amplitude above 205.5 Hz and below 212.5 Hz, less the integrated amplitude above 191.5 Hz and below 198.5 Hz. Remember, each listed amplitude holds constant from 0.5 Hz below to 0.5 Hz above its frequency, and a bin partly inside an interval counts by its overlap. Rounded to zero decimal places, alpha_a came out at 73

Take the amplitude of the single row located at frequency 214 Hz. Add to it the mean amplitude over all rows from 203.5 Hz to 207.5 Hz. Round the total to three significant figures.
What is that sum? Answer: 497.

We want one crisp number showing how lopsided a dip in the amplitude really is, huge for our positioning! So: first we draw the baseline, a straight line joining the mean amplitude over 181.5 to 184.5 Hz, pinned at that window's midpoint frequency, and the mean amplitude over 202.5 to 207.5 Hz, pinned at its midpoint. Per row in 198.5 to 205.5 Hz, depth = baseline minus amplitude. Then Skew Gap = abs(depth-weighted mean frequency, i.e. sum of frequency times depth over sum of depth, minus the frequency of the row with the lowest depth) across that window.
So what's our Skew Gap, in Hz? 3.5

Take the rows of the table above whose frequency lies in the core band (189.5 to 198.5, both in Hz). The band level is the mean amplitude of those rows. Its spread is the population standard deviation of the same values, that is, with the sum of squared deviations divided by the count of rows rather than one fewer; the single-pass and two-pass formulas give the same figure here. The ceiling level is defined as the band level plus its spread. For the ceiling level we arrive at 254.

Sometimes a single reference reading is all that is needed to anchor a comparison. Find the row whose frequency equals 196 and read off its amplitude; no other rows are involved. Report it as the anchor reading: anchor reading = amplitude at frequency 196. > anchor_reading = 231.1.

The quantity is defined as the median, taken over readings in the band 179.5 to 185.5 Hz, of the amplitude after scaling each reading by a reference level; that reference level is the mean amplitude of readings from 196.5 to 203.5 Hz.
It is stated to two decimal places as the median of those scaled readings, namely 1.22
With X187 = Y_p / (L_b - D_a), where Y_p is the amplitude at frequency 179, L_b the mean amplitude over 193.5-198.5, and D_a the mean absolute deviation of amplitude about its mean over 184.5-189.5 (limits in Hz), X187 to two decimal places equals 1.24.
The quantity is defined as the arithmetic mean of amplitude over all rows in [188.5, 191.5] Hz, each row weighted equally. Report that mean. 261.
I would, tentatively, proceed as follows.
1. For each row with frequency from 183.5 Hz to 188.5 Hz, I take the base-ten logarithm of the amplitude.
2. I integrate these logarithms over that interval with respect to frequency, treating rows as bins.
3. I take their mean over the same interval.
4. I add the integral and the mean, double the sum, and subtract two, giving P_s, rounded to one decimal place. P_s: 27.3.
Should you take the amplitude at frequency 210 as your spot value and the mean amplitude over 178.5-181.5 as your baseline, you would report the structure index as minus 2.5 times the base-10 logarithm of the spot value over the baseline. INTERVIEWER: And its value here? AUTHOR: 0.110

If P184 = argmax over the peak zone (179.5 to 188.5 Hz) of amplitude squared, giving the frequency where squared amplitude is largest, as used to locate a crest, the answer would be 185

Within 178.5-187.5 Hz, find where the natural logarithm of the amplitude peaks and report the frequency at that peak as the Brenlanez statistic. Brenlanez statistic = 185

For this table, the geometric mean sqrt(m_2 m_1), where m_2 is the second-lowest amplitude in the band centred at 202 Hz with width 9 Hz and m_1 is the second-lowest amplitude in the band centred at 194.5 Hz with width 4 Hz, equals 224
